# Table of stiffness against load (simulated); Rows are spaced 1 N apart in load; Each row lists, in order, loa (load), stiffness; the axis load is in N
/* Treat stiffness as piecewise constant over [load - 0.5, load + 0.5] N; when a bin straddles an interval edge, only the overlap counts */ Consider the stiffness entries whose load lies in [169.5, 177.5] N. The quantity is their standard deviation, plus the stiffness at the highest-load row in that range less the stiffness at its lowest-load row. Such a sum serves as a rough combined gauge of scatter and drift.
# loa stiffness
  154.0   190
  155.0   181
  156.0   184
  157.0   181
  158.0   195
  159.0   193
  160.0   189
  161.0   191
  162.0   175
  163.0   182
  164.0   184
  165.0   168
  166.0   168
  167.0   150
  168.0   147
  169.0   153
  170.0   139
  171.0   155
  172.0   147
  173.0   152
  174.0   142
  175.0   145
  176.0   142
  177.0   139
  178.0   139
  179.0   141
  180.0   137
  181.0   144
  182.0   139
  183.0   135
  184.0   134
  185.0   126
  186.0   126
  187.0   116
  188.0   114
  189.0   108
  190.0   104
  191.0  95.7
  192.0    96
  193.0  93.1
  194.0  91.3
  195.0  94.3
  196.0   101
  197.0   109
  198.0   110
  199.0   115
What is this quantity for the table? 6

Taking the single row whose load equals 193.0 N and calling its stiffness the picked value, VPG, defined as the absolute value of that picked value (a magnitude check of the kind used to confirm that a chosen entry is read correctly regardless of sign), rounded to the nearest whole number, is 93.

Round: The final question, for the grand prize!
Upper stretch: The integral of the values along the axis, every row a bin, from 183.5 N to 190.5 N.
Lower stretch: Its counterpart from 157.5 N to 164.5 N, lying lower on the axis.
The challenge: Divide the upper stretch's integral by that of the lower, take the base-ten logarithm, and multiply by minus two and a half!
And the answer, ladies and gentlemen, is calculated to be 0.50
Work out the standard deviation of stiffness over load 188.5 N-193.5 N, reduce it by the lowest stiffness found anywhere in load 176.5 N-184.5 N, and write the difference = -128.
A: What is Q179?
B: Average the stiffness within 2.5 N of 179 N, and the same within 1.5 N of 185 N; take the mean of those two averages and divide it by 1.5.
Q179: 90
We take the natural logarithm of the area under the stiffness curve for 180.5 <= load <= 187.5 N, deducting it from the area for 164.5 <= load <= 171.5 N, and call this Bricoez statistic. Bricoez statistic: 1073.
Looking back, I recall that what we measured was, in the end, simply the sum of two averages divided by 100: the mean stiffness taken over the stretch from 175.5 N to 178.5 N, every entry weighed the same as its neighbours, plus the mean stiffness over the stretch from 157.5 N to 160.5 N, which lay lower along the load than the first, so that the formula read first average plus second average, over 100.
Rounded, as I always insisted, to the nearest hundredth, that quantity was 3.32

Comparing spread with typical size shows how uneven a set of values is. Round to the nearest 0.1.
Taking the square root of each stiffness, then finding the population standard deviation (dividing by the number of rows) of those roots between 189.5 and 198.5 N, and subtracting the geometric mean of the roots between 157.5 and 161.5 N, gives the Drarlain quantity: -13.5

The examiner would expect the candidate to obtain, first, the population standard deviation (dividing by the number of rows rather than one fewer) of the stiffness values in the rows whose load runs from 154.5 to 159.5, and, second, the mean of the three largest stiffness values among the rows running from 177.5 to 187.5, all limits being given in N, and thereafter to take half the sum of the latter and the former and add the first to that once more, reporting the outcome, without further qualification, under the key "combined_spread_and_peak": 80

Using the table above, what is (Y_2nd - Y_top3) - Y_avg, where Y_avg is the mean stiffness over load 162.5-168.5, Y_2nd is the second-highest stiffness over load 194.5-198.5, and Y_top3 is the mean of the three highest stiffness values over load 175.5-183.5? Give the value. -200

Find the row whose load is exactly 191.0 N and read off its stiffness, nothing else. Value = 95.7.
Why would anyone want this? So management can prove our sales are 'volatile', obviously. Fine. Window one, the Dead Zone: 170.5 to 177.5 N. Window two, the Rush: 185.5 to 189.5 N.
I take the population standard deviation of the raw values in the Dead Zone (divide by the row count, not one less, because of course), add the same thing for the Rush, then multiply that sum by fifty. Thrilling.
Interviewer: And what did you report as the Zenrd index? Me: 591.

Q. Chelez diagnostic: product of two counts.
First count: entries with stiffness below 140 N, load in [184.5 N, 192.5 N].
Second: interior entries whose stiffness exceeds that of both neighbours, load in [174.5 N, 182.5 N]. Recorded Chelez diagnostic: 16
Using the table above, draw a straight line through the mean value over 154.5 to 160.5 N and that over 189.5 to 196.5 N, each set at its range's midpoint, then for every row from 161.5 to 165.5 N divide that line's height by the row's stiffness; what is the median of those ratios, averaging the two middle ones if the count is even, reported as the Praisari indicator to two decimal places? 0.98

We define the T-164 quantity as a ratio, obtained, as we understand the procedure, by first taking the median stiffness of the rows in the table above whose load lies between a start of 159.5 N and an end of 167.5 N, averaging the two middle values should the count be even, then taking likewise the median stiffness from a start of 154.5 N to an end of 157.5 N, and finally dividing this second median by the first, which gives 1.01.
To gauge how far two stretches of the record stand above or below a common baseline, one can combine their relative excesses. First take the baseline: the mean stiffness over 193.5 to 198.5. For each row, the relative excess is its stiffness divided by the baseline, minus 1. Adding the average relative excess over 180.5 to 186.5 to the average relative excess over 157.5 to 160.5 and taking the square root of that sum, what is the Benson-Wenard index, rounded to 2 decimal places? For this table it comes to 1.11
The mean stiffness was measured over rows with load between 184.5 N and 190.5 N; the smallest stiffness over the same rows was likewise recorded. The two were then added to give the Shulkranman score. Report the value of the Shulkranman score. 220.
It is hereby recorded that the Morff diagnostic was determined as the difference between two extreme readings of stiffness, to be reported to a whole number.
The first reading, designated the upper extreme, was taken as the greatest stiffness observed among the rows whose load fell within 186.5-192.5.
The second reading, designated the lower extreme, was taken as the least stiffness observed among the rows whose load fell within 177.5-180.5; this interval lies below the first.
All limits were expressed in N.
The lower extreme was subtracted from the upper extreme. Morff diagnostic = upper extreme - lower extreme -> -21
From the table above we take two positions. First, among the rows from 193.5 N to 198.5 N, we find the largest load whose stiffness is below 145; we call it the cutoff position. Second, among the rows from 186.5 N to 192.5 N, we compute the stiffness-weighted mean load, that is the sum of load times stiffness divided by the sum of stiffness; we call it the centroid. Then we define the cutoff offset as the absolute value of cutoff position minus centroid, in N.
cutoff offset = 8.6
